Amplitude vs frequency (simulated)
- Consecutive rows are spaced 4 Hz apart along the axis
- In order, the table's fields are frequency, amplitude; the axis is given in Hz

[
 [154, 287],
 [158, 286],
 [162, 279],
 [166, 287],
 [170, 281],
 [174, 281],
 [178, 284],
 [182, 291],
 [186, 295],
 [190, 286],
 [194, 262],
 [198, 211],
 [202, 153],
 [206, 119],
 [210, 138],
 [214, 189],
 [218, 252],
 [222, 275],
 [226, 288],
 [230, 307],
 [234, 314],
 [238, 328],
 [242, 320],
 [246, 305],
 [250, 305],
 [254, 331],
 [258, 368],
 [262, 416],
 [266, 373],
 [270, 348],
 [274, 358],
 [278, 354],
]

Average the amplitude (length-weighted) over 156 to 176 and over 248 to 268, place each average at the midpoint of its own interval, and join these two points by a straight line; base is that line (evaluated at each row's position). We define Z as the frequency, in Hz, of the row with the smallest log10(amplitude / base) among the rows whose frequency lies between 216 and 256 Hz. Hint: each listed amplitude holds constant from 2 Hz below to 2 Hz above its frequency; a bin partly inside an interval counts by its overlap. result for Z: 218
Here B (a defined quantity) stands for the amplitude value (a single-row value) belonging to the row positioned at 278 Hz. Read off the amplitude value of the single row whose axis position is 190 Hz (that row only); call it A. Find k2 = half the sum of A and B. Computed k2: 320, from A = 286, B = 354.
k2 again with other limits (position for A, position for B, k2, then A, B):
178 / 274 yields 321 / 284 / 358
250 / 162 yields 292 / 305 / 279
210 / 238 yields 233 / 138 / 328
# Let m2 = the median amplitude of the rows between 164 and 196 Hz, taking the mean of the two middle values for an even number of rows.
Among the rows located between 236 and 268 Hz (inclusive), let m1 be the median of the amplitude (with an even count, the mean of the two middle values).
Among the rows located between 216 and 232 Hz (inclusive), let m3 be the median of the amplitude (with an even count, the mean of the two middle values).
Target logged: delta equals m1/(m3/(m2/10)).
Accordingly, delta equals 33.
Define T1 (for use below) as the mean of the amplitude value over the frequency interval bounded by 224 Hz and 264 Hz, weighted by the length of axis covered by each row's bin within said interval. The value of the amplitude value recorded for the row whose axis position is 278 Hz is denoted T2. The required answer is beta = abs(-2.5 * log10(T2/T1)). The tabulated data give 0.08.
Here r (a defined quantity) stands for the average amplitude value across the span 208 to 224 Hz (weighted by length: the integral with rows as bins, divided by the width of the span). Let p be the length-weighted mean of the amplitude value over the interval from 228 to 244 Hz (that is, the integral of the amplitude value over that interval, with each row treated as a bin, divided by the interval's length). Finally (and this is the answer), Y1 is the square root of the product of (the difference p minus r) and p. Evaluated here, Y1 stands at 181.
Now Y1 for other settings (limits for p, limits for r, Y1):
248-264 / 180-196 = 159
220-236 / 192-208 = 180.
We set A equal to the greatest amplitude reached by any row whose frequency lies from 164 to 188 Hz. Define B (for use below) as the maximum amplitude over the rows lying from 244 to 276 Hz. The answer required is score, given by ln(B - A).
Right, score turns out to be 4.8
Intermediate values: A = 295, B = 416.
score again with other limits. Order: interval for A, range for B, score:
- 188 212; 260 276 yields 4.9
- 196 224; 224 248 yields 4.0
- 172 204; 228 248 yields 3.5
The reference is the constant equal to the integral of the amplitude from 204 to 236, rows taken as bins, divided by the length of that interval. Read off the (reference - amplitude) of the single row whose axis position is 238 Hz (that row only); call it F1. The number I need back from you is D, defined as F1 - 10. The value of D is -103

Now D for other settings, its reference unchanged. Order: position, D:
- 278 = -129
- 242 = -95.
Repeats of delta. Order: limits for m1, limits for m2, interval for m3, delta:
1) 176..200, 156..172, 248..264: 23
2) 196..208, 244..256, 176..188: 16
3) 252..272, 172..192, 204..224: 56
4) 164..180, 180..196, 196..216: 53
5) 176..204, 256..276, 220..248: 34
